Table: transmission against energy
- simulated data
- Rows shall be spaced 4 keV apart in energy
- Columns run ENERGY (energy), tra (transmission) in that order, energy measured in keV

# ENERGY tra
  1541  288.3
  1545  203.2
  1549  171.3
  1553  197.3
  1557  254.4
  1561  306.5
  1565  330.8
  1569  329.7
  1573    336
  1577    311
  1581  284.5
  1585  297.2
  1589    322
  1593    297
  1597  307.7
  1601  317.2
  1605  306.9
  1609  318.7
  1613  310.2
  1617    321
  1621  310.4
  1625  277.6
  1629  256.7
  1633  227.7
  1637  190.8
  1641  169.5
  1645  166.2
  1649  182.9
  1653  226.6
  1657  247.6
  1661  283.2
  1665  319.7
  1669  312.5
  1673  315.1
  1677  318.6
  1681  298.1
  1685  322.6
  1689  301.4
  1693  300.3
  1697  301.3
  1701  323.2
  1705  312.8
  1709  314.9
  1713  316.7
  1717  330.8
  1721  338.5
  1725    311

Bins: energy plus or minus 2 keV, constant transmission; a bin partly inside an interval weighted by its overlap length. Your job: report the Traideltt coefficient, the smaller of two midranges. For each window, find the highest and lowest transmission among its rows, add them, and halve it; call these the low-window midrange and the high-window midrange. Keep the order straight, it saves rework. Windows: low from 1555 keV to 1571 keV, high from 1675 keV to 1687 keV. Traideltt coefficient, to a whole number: 293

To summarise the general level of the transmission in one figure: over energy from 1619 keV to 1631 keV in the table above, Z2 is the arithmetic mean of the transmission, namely 282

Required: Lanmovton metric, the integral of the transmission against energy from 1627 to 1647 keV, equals 4044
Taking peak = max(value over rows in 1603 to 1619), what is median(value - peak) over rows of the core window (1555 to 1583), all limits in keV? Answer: -10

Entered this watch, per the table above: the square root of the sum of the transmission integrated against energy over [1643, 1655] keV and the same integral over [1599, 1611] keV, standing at 78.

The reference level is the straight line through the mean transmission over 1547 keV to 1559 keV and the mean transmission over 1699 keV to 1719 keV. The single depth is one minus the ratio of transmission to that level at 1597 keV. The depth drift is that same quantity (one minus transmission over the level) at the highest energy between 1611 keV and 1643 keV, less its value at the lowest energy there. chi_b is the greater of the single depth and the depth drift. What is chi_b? 0.6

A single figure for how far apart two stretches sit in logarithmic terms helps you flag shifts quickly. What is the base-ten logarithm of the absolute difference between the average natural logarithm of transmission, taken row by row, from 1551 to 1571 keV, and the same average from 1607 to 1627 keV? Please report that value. -1.0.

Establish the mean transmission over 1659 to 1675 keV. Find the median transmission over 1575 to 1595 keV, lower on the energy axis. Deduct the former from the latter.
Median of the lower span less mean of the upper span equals -10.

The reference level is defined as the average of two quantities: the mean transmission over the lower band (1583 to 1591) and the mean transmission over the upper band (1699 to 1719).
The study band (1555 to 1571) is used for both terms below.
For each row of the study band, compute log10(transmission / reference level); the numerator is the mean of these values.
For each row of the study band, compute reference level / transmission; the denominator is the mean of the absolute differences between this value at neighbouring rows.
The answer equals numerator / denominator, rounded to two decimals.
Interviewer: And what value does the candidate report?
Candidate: -0.16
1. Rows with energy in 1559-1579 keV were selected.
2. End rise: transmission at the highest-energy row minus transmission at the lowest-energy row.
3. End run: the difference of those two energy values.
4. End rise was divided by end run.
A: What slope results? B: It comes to 0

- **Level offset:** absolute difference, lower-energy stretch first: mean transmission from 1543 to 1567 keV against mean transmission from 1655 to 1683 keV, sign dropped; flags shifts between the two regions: 55.3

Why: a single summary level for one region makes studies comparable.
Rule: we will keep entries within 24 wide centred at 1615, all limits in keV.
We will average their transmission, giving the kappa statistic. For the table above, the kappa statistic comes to 307.5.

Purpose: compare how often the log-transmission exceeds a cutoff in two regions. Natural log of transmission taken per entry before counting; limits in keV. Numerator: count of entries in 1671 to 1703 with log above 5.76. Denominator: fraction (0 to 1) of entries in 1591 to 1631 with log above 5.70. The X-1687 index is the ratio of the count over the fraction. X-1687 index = 4.3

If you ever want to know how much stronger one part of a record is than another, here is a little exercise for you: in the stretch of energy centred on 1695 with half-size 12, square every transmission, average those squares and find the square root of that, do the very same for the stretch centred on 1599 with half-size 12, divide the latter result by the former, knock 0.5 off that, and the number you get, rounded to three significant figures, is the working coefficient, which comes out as 0.504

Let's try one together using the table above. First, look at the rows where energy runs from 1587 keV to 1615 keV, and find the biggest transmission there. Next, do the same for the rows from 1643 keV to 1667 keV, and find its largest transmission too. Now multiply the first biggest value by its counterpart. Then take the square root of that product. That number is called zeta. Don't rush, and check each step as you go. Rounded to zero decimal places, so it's 321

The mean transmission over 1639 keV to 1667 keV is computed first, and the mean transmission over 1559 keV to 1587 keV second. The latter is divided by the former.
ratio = 1.38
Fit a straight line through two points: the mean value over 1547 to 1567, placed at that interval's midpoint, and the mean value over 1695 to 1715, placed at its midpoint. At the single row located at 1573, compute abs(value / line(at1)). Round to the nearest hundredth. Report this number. 1.30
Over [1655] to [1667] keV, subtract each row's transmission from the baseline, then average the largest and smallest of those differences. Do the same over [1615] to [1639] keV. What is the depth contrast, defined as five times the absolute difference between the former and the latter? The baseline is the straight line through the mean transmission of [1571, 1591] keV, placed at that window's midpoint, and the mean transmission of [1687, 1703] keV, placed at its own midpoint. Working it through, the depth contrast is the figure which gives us 144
